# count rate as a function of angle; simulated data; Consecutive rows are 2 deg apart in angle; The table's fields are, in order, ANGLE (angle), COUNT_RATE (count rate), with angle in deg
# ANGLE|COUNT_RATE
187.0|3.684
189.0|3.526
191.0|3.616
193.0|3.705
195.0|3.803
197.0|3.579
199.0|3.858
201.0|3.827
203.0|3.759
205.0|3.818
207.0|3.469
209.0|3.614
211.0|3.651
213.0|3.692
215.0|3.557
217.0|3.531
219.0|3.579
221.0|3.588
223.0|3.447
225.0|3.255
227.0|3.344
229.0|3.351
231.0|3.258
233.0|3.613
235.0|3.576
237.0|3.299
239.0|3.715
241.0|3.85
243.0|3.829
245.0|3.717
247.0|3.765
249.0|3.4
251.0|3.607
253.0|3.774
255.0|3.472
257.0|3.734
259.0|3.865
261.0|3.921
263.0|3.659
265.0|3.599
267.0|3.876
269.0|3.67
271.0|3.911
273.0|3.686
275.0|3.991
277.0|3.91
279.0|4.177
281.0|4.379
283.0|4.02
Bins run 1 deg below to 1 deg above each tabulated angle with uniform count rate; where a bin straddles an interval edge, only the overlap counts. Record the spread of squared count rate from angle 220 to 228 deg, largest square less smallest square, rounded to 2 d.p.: 2.28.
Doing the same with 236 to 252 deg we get 3.94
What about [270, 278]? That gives 2.34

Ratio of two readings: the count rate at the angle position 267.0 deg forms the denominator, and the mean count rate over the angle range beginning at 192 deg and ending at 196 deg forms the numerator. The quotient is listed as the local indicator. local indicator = 0.97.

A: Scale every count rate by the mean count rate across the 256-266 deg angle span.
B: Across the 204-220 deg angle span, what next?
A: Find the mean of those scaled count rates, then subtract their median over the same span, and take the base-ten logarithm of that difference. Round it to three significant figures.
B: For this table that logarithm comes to -2.33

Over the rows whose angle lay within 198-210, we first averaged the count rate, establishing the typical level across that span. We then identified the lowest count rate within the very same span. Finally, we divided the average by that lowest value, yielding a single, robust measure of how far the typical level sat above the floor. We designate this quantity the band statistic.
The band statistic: 1.07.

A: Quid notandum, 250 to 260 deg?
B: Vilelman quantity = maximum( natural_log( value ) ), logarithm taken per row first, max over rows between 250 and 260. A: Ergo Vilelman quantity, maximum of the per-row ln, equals 1.35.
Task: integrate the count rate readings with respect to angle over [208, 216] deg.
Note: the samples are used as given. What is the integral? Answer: 29.0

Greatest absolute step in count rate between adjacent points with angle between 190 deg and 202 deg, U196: 0.28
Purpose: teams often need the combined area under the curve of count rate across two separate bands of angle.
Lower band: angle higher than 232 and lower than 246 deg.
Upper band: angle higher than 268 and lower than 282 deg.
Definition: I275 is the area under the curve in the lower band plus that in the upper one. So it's 107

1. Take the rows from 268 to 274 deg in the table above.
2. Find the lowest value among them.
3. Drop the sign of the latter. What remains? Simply 3.67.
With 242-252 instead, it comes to 3.40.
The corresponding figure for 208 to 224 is 3.45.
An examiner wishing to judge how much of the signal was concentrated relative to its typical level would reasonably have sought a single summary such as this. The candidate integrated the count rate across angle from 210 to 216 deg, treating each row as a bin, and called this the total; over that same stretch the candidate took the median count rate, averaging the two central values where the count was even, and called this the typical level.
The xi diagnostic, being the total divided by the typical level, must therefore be 5.97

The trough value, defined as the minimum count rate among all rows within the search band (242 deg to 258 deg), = 3.4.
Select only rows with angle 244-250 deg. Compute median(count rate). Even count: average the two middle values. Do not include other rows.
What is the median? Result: 3.72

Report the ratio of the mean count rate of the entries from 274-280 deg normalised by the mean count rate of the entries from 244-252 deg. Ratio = 1.11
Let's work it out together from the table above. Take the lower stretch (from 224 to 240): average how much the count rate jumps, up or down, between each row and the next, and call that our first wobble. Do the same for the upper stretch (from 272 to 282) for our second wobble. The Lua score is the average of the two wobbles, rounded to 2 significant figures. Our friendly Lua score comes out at 0.20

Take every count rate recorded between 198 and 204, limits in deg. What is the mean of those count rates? 3.81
